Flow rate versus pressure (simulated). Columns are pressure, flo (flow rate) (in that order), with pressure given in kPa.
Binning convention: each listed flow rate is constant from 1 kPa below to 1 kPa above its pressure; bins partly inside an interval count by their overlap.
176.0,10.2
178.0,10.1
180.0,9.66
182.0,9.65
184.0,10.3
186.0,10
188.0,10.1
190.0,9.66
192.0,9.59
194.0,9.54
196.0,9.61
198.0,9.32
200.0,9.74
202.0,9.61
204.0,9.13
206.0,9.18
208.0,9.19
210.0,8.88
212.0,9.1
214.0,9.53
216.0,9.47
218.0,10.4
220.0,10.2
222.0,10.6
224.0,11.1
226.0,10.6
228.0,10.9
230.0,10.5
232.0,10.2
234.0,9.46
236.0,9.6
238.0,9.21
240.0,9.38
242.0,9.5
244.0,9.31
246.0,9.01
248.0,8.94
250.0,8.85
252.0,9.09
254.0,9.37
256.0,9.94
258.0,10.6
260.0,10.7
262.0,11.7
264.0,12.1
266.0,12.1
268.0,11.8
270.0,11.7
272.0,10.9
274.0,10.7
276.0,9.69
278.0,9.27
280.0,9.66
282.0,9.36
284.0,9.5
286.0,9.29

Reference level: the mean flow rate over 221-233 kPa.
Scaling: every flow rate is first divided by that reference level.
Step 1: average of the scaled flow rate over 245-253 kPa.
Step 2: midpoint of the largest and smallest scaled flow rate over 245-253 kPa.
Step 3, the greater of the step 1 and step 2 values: 0.84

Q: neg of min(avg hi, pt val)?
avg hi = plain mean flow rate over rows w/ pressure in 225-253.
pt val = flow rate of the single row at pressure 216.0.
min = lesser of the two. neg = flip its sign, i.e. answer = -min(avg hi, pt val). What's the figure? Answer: -9.5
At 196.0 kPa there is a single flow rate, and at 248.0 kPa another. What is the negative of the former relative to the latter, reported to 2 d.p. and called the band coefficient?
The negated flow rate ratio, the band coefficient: -1.07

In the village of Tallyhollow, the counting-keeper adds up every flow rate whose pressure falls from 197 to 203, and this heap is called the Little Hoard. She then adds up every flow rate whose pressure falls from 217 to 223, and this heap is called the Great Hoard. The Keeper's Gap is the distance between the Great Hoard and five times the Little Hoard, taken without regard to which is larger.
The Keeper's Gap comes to 112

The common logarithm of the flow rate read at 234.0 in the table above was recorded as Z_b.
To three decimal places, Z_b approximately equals 0.976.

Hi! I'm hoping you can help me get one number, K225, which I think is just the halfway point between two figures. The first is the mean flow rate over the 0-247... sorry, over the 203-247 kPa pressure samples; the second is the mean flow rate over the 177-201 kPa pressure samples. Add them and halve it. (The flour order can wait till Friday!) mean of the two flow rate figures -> 9.8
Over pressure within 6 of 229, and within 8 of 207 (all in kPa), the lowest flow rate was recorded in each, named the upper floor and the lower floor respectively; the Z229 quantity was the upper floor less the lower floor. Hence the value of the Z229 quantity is 0.6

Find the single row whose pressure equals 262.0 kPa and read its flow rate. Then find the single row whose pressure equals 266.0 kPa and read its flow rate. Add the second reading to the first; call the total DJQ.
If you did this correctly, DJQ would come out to 23.8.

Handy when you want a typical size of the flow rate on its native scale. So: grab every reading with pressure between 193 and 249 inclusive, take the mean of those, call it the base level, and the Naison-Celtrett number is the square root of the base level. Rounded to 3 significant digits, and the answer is 3.11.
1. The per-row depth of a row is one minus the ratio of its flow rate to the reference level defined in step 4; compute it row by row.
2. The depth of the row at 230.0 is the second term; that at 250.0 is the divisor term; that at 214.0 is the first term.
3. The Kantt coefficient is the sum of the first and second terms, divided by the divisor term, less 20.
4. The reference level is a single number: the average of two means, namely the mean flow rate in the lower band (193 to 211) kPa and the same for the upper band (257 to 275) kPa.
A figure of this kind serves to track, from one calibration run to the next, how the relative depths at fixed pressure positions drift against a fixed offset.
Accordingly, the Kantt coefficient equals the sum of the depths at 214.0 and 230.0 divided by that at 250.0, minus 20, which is -19.5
